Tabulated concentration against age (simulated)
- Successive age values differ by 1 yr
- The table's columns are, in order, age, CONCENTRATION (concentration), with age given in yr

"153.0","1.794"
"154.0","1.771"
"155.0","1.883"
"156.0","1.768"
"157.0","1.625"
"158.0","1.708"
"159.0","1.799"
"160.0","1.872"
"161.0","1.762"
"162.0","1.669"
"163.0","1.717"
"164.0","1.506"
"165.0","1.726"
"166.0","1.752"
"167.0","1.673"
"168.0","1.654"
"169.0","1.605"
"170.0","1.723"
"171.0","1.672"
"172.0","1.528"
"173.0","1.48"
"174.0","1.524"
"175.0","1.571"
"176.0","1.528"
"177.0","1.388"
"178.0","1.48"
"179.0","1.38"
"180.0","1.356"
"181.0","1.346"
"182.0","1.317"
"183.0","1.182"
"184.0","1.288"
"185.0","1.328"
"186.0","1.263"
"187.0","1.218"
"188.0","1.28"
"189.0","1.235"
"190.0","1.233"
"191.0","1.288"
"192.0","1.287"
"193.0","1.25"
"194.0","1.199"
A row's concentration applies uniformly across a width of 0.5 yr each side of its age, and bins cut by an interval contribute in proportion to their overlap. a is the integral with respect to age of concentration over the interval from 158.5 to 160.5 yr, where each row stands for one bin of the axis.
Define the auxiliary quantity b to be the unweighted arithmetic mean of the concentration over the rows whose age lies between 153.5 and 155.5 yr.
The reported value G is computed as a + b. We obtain 5.50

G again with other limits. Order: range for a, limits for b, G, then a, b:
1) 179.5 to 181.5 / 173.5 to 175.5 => 4.25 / 2.70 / 1.55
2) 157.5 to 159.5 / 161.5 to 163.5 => 5.20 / 3.51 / 1.69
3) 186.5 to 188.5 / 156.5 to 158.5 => 4.16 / 2.50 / 1.67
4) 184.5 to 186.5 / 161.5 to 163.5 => 4.28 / 2.59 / 1.69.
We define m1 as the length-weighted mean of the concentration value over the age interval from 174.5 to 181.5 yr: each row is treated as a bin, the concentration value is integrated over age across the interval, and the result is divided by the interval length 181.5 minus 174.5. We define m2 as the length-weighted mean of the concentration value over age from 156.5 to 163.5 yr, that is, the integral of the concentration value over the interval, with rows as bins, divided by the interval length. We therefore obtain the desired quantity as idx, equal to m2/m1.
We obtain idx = 1.2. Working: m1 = 1.4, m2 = 1.74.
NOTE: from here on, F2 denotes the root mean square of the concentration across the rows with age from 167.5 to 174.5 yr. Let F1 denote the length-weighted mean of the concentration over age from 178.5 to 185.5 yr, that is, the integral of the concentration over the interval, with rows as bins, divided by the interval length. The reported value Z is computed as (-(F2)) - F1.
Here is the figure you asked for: -2.91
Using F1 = 1.3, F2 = 1.60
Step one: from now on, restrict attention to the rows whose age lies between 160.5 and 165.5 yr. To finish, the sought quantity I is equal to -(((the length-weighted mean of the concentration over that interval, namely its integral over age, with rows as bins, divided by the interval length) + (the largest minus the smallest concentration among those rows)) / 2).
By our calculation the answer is -0.97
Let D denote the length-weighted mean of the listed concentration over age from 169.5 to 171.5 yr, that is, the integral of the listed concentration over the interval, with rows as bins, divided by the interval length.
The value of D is 1.70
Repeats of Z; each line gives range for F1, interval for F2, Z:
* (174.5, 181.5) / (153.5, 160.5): -3.21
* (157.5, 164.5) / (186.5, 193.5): -2.98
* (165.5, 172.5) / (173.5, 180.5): -3.12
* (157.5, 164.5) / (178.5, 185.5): -3.03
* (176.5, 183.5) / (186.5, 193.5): -2.61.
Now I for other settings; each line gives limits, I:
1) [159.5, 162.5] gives -0.99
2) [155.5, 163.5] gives -0.99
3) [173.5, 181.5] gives -0.84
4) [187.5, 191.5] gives -0.66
